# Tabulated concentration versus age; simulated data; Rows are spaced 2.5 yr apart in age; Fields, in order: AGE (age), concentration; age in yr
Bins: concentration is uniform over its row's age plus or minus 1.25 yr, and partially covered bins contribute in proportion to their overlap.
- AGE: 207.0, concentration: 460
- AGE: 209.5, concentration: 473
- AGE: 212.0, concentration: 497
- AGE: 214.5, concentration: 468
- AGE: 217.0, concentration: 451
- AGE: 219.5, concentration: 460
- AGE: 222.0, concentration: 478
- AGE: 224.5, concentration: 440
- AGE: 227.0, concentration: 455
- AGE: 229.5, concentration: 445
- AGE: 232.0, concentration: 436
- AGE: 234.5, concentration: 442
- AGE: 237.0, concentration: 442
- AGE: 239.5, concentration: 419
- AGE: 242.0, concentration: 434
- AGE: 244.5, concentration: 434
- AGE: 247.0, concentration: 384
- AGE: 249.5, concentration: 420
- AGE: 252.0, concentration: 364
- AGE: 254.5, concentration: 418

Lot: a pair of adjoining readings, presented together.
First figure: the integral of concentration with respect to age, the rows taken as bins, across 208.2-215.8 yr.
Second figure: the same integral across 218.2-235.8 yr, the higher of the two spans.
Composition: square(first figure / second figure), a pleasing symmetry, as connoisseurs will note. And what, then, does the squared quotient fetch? 0.21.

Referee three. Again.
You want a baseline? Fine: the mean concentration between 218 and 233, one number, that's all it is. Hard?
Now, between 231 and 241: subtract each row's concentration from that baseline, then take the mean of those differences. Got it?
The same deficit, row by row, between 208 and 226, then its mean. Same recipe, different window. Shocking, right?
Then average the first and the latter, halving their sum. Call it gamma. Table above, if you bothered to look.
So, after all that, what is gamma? 2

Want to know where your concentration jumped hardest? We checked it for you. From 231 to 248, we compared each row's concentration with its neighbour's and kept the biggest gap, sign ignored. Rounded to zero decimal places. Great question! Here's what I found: 50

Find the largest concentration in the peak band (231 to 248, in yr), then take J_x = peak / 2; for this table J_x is 221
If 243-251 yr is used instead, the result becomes 217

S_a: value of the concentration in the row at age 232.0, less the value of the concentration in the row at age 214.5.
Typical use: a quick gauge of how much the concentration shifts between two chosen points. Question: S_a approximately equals -32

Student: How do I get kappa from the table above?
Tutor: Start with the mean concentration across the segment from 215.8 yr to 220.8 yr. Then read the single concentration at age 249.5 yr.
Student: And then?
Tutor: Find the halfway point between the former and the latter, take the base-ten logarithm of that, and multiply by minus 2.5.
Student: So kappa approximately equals -6.60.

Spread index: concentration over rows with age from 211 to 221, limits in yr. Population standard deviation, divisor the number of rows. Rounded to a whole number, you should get 17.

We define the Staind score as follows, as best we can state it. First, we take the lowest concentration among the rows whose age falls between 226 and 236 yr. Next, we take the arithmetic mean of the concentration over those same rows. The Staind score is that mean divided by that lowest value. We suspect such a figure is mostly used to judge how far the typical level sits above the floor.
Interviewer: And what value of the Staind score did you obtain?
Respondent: 1.02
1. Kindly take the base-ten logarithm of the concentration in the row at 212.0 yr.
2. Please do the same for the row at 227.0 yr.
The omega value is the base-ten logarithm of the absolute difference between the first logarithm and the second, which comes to -1.42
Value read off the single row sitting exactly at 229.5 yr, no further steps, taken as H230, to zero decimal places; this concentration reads 445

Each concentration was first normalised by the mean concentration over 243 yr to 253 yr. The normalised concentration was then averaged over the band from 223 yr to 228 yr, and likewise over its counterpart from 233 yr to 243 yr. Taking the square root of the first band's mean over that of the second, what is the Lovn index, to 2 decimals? 1.02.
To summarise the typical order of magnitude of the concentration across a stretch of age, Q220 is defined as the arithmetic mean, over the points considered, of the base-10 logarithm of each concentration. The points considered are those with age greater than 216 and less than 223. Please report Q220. 2.67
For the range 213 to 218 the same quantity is 2.66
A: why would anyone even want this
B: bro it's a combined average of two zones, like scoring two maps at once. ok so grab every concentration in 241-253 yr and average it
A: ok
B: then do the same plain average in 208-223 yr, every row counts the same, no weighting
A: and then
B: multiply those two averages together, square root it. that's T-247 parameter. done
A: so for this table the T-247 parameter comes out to 438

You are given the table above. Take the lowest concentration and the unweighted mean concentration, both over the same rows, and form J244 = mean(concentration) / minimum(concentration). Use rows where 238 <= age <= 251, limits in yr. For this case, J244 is 1.09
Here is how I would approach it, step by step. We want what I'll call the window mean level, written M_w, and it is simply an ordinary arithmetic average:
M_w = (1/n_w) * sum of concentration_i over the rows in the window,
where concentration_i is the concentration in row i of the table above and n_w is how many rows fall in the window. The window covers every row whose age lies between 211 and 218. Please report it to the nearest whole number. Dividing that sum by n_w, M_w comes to 472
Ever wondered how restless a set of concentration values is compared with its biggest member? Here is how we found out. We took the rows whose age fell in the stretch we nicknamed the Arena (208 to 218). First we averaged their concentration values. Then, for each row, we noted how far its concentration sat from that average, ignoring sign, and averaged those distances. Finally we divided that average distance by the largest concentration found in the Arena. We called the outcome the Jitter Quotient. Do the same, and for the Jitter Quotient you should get 0.026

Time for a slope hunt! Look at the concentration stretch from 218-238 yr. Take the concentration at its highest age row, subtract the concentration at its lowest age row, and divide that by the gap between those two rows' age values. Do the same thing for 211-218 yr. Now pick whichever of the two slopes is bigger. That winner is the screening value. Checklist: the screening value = -1.0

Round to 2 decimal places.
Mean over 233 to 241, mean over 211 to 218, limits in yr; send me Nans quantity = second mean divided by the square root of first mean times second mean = 1.04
